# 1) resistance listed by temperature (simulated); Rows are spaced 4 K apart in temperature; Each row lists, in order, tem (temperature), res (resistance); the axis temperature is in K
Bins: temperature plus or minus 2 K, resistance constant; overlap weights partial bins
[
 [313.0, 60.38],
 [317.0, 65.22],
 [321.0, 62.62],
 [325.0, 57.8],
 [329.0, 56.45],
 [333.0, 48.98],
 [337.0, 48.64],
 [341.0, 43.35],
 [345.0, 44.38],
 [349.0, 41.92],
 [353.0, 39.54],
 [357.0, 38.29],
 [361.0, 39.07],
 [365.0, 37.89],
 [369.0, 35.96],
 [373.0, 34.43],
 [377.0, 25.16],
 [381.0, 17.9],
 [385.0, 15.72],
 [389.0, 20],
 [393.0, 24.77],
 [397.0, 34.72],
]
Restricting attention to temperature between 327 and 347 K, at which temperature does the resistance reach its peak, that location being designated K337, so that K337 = 329.0 K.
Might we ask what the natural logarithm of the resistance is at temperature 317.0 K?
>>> 4.18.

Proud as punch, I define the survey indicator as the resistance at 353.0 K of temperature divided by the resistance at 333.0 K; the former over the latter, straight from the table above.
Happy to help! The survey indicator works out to 0.81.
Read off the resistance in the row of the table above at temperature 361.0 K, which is 39.07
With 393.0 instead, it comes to 24.77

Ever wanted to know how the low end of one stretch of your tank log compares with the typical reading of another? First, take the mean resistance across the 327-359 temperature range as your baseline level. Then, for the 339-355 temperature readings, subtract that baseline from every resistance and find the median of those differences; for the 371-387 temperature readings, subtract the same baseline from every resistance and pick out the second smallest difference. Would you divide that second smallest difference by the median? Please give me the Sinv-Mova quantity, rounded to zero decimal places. 11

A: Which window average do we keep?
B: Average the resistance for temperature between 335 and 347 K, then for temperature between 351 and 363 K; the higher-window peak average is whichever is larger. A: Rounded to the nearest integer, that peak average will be 45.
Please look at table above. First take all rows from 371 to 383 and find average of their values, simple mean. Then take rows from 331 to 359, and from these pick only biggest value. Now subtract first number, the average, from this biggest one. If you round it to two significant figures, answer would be 23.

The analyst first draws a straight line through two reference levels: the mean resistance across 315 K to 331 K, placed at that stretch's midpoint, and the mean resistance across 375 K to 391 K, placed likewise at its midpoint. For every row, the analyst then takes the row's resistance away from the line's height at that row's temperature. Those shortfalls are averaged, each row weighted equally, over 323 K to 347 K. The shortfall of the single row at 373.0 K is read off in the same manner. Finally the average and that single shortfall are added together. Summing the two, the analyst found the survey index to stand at -6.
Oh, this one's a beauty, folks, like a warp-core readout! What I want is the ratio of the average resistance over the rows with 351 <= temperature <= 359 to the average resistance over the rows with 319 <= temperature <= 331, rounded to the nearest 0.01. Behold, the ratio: 0.66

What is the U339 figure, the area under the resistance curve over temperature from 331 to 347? 741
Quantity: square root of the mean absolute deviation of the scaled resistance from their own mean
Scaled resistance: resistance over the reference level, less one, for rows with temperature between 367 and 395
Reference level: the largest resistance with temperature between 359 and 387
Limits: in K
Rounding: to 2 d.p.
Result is 0.39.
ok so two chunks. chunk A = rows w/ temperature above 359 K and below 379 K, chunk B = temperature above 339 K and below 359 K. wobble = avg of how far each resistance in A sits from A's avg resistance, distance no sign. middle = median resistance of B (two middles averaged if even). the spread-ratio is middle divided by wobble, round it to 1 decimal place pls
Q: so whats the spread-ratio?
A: 11.1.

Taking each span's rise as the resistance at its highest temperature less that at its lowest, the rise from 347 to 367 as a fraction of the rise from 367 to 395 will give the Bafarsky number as 0.36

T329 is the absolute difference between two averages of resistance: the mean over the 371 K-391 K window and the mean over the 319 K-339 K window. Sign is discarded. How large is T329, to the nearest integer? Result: 32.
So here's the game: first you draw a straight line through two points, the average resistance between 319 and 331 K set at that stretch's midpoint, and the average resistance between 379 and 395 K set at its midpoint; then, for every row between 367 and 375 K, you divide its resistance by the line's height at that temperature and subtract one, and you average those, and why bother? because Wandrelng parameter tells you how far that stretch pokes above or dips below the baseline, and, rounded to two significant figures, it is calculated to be 0.18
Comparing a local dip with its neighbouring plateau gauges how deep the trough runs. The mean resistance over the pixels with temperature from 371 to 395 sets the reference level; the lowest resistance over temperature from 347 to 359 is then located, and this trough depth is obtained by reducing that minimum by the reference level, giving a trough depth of 15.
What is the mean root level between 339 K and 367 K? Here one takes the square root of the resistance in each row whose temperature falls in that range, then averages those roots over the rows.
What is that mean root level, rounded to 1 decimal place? 6.4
